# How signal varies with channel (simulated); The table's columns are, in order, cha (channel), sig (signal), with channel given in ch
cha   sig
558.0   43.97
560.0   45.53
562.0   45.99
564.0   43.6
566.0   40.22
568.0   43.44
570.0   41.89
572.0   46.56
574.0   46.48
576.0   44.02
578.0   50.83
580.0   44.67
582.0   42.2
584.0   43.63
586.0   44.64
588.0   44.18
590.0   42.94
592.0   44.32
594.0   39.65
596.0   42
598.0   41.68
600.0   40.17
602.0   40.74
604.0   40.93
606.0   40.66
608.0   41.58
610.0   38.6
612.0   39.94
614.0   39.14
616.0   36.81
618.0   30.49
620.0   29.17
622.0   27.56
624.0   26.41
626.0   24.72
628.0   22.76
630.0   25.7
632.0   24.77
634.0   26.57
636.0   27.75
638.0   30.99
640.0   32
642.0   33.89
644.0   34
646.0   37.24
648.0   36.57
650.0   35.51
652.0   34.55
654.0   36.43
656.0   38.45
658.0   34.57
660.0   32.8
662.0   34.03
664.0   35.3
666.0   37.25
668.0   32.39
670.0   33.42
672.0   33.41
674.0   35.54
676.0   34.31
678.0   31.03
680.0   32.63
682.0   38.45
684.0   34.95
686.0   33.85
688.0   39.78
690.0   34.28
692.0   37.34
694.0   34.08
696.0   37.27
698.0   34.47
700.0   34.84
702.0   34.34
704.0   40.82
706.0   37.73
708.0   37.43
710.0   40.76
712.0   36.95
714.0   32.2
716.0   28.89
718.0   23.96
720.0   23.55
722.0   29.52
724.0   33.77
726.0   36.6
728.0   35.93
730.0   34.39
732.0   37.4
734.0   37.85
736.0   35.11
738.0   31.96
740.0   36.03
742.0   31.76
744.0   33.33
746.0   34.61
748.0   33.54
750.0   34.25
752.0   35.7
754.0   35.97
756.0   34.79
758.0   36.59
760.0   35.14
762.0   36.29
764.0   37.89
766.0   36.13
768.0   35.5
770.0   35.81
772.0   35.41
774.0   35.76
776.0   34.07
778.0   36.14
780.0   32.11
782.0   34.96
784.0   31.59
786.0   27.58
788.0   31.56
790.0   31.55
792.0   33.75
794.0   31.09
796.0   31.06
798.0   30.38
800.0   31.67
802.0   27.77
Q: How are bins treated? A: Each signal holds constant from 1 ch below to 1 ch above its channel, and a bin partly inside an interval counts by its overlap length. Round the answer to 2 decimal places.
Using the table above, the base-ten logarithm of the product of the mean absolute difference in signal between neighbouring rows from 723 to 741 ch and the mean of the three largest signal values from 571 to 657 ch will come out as 2.04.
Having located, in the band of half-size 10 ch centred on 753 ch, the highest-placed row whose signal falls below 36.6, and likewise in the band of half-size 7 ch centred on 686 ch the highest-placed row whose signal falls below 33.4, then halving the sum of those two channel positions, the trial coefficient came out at 721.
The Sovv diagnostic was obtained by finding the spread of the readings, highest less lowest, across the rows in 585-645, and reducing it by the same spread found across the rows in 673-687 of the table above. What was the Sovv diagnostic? 14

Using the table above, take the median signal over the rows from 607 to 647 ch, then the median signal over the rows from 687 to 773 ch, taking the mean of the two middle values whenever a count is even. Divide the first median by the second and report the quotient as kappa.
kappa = 0.87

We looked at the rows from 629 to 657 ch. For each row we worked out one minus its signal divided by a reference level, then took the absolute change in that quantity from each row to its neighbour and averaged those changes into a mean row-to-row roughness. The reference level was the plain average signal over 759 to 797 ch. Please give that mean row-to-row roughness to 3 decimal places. 0.045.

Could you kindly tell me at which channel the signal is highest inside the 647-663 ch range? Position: 656.0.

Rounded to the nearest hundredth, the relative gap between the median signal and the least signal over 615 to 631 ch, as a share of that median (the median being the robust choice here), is 0.16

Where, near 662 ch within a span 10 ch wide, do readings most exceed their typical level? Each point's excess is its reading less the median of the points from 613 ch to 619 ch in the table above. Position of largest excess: 666.0 ch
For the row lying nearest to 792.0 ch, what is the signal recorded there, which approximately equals 33.75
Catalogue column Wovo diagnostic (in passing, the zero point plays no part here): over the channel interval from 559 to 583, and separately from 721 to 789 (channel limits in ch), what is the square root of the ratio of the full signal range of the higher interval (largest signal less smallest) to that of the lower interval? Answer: 0.99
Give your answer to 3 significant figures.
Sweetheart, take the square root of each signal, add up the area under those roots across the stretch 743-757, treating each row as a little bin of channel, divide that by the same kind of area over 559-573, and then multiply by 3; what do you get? 2.66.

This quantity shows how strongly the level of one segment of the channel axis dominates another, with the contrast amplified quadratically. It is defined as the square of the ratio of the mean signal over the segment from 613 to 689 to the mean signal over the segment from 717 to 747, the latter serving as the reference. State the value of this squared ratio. 0.98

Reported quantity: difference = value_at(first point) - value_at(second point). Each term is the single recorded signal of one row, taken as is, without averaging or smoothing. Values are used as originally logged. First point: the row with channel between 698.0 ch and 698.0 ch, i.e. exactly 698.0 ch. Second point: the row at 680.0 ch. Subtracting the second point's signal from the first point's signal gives 1.8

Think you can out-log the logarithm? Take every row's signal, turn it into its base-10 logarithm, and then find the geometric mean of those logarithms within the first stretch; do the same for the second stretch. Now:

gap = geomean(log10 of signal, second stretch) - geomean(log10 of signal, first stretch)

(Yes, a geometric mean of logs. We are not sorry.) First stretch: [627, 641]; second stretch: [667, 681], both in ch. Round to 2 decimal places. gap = 0.09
